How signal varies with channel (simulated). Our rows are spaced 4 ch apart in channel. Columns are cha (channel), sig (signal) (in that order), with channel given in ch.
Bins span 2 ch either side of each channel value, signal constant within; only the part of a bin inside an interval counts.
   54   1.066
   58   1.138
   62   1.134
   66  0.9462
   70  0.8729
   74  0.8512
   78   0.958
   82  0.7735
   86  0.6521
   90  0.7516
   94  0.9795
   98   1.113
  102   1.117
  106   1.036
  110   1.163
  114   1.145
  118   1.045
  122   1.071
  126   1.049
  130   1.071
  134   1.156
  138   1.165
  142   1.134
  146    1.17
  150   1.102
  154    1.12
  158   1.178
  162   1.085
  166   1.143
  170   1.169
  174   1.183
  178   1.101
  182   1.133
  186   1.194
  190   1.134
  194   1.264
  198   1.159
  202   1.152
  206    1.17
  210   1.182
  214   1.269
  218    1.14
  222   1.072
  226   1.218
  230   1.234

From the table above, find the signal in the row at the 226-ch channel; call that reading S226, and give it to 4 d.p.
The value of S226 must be 1.2180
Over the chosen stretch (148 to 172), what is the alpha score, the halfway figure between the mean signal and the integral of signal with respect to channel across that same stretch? 14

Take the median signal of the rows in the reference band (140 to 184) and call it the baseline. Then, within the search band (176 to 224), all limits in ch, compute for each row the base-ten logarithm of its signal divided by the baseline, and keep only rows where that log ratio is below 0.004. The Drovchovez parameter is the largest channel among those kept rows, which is 222 ch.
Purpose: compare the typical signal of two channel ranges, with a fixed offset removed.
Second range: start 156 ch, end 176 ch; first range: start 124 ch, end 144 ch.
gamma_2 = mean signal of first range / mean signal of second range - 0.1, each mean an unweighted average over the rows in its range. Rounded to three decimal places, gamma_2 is 0.868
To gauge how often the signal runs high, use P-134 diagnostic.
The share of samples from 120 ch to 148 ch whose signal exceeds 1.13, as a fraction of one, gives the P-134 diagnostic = 0.6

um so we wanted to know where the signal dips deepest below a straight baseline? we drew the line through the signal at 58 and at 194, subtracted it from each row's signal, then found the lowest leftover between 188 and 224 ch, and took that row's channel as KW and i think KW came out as 222 ch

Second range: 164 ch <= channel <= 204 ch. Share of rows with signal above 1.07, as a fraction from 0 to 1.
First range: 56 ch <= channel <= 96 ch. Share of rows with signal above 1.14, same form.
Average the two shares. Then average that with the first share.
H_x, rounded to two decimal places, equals 0.25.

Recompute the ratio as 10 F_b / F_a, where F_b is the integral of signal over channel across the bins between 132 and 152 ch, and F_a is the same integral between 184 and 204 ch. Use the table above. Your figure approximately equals 9.70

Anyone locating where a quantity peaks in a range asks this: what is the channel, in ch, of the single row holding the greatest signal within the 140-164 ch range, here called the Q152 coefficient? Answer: 158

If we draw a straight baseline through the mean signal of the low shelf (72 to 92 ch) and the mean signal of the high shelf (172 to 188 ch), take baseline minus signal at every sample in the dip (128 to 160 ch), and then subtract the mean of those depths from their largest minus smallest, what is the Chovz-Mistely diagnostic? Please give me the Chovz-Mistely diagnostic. 0.23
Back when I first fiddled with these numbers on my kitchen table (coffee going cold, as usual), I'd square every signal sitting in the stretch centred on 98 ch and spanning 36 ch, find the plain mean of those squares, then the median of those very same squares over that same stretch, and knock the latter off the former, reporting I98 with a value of -0.10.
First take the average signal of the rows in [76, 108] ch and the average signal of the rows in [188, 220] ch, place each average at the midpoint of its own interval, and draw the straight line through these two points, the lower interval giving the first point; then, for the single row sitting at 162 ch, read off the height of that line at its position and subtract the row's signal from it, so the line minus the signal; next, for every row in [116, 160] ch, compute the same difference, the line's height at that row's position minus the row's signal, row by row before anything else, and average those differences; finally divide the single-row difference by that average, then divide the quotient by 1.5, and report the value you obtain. 0.0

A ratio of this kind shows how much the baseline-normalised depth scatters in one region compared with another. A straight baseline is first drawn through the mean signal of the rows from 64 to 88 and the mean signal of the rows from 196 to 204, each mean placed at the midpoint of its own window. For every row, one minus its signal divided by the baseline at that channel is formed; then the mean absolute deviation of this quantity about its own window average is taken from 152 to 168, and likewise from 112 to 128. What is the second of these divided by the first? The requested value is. 1.7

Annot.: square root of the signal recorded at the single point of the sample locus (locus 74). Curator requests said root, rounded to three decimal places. 0.923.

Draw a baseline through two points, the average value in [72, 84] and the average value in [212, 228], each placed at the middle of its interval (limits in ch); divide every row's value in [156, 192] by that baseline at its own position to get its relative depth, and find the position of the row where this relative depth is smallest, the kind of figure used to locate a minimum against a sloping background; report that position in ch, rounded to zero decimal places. 178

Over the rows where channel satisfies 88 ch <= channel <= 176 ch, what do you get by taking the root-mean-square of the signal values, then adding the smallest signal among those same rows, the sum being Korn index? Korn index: 1.9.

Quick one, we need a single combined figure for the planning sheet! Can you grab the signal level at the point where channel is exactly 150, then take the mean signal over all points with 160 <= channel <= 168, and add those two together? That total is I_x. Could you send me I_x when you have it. 2.22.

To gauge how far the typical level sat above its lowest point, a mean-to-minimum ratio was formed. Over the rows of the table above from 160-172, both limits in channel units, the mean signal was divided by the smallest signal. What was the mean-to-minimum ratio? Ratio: 1.044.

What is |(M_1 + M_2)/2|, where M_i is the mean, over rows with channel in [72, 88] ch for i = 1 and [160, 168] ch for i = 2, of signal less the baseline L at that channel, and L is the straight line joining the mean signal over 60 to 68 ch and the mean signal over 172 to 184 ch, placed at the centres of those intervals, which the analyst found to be 0.129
